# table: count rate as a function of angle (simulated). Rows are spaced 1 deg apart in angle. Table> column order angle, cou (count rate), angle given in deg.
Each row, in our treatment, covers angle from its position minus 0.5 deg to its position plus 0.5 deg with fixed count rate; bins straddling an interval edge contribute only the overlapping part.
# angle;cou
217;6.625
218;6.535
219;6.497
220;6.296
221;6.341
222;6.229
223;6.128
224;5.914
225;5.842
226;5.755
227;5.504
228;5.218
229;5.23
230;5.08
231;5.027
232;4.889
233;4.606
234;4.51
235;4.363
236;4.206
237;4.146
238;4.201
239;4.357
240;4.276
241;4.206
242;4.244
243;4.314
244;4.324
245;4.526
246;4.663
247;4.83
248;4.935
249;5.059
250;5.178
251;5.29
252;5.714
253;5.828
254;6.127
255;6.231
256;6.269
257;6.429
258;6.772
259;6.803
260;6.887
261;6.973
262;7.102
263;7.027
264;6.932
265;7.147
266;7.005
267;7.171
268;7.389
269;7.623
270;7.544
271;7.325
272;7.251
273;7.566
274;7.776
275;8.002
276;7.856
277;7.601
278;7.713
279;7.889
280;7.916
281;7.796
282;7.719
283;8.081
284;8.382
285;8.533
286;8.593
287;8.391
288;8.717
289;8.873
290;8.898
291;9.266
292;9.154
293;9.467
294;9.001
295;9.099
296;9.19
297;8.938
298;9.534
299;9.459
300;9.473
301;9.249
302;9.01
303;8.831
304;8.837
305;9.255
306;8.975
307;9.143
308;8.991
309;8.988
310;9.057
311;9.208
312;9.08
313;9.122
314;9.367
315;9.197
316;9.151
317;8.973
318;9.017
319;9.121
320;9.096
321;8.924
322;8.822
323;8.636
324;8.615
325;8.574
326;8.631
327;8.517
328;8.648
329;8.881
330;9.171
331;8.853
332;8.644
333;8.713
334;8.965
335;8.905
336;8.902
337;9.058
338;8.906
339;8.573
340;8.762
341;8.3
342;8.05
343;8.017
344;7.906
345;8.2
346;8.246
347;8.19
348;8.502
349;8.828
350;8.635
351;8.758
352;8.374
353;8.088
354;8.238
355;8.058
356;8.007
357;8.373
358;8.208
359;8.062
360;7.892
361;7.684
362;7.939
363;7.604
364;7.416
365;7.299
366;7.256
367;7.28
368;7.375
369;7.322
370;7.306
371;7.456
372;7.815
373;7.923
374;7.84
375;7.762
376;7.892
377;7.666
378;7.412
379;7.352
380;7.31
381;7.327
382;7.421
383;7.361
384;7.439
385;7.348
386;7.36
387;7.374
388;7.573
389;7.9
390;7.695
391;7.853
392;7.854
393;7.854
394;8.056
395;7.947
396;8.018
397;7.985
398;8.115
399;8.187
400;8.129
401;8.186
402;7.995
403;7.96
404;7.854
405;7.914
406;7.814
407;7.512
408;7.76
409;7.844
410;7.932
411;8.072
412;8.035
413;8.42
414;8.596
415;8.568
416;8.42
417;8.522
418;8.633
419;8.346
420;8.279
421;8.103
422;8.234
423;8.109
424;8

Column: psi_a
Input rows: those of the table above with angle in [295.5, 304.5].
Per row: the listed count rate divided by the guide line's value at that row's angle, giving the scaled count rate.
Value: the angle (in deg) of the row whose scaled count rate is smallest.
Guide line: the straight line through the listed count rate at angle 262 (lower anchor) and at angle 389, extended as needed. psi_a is 304 deg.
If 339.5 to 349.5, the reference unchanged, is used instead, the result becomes 344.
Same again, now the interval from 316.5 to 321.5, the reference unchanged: 321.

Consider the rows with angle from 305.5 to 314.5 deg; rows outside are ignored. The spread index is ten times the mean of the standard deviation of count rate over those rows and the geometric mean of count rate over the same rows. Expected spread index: 46.1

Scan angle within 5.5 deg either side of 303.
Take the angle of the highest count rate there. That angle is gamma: 298 deg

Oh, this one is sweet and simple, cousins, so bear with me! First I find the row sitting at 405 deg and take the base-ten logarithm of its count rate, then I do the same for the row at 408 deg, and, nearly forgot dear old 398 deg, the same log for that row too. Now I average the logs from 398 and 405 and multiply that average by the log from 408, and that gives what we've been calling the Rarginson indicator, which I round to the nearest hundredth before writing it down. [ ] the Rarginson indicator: 0.80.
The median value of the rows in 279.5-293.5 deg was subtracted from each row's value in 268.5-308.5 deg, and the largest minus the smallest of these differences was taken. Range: 2.3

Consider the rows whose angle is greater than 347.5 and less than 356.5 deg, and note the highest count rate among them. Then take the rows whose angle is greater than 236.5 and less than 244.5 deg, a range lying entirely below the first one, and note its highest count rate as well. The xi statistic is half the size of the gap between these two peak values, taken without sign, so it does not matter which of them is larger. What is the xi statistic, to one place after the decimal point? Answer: 2.2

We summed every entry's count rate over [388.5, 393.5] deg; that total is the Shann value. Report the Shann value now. 39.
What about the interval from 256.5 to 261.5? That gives 34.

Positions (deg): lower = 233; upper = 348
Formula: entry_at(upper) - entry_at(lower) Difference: 3.9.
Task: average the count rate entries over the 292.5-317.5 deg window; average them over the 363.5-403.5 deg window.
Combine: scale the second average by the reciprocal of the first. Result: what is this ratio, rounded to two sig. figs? 0.84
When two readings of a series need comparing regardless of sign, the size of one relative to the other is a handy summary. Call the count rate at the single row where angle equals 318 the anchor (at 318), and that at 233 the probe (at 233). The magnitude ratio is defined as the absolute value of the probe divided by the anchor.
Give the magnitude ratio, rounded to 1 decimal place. 0.5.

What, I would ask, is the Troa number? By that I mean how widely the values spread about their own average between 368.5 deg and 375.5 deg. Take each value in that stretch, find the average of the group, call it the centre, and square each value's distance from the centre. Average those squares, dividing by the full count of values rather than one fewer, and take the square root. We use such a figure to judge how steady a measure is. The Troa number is 0.24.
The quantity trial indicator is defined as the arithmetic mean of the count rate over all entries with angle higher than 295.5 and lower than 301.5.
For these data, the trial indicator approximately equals 9.3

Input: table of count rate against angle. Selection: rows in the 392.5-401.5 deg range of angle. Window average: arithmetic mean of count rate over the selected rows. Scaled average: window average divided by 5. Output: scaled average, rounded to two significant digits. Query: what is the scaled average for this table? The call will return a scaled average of 1.6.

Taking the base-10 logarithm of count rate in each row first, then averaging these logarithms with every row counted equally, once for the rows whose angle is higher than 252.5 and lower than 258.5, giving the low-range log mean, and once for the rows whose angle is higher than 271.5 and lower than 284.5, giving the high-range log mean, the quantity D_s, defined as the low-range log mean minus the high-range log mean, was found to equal -0.10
